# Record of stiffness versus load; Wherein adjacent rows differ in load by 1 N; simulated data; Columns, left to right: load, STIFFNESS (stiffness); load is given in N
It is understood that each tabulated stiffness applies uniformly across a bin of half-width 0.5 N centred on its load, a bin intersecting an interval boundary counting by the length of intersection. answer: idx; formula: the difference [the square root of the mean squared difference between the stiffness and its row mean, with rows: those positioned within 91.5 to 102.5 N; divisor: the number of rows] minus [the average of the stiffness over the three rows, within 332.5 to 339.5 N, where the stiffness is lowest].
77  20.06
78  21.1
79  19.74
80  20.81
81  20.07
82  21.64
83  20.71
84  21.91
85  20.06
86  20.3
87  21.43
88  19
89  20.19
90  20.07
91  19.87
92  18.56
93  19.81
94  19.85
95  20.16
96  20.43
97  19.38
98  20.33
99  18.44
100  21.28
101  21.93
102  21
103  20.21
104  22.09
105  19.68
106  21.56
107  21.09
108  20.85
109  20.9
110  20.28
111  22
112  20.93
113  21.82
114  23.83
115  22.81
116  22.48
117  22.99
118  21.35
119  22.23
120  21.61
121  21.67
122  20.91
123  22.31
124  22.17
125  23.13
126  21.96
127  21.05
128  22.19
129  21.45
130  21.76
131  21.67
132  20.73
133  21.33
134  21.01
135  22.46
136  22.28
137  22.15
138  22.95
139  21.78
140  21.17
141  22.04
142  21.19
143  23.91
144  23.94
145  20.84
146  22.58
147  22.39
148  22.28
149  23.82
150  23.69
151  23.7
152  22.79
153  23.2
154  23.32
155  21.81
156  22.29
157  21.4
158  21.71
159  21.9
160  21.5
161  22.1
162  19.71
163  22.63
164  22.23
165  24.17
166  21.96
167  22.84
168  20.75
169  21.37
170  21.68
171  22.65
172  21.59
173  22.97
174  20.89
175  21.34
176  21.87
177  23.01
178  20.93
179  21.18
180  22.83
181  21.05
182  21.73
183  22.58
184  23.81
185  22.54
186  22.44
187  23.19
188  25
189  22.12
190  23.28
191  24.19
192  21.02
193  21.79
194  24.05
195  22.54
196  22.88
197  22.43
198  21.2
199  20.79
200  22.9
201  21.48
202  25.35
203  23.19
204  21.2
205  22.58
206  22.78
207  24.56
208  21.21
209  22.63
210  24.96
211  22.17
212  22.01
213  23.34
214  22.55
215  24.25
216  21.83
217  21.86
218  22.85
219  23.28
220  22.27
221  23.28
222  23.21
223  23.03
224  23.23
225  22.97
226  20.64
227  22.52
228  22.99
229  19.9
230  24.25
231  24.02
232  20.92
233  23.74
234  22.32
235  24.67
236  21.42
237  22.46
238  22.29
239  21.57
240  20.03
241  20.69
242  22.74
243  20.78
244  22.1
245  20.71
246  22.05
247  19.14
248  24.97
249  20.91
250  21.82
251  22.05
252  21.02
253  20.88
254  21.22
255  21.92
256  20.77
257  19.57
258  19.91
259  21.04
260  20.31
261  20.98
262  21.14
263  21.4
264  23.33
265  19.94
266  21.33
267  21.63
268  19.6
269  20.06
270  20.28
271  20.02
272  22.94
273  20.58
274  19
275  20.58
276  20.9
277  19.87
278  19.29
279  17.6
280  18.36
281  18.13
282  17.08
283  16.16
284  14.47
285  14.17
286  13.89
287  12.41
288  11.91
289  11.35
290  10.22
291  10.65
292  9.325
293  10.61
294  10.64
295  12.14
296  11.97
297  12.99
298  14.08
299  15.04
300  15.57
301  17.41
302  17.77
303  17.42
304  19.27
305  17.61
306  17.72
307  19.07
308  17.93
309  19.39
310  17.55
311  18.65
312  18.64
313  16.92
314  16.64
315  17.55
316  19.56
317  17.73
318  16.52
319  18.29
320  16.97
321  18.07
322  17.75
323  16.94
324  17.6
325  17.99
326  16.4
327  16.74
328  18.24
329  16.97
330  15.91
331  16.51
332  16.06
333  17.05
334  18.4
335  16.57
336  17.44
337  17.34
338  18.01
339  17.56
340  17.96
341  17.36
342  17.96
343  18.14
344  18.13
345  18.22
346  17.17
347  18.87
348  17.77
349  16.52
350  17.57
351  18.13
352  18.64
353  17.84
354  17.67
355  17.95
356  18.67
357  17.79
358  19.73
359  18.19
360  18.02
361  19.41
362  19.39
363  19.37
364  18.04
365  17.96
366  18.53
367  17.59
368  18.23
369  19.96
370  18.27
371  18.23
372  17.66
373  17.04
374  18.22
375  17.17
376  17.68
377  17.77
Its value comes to -16.0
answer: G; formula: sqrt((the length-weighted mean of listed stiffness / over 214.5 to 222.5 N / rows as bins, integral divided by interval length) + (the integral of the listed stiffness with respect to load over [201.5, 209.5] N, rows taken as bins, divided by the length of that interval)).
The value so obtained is 6.8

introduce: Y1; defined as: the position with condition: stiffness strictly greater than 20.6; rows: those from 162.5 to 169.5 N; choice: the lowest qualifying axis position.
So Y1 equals 163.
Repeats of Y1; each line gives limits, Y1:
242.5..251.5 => 243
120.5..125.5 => 121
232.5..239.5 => 233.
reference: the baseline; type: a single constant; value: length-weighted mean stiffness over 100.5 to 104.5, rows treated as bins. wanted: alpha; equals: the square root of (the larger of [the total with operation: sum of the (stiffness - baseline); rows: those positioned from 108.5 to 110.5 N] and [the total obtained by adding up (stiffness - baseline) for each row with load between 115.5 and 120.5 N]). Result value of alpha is 2.0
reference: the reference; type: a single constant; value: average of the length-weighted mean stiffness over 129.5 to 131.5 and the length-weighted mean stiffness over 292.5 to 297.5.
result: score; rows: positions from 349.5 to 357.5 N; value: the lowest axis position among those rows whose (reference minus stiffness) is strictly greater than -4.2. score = 350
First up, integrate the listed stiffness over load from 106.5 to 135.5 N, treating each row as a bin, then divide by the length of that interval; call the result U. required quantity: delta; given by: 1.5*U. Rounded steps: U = 21.8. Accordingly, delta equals 32.6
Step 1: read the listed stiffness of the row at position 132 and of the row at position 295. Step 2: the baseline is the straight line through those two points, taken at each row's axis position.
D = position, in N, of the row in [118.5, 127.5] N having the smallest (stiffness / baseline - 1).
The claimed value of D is 122 N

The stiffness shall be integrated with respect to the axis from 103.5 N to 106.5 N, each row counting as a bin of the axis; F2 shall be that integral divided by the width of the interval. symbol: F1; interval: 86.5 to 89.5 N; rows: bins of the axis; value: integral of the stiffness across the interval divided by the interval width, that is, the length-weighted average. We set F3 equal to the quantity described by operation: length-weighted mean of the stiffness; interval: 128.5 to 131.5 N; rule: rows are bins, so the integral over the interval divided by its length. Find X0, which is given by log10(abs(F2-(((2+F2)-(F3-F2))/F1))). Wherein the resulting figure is 1.30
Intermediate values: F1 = 20.2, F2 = 21.1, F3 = 21.6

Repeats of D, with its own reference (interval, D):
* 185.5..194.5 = 192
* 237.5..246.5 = 240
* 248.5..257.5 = 257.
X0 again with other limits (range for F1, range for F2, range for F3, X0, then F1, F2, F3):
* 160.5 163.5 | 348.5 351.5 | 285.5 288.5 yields 1.21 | 21.5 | 17.4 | 12.7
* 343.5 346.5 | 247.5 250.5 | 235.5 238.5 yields 1.33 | 17.8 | 22.6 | 22.1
